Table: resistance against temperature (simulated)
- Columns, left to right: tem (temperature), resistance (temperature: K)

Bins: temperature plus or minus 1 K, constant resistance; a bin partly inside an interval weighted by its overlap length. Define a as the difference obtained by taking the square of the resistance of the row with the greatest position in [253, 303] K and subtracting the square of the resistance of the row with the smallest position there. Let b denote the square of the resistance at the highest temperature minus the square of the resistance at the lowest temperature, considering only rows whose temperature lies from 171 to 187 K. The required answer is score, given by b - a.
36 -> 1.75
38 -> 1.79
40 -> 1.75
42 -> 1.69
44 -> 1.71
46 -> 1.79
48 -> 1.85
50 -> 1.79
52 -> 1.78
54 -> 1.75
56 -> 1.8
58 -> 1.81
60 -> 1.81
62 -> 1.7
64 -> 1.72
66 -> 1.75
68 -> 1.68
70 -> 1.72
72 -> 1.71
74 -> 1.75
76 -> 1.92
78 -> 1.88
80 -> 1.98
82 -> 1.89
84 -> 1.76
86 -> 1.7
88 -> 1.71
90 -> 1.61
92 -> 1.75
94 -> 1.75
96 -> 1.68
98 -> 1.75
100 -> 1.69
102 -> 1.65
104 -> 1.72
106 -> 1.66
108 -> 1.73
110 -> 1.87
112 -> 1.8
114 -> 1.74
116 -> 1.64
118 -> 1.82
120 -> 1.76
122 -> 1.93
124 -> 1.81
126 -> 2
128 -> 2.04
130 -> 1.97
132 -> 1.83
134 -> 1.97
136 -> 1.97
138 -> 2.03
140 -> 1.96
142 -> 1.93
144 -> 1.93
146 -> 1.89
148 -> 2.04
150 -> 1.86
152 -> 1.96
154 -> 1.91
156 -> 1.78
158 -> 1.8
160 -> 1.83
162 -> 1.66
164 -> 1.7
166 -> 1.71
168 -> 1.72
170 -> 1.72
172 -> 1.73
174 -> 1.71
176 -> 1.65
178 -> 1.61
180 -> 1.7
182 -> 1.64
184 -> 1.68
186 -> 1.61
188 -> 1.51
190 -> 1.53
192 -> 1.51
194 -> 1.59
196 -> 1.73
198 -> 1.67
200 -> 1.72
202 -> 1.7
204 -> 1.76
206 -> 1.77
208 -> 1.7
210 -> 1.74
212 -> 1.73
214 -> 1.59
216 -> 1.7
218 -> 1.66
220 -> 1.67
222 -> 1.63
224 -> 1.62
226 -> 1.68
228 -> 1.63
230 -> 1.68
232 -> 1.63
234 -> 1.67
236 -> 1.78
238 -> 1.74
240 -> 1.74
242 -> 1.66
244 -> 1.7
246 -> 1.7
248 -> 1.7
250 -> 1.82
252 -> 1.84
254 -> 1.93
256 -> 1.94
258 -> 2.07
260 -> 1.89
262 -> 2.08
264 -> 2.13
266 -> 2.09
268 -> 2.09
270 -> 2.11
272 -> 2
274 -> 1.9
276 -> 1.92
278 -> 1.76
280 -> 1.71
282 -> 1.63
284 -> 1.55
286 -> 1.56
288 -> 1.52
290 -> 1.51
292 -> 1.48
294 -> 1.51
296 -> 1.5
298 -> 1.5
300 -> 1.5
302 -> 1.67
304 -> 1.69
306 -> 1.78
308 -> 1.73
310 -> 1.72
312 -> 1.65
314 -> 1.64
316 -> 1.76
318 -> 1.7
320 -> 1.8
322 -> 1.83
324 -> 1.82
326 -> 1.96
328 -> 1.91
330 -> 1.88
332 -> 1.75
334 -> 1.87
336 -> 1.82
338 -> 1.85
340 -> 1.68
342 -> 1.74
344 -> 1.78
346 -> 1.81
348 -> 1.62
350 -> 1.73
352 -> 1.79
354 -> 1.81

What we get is 0.5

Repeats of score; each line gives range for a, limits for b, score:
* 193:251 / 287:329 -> 0.6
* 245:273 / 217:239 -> -0.8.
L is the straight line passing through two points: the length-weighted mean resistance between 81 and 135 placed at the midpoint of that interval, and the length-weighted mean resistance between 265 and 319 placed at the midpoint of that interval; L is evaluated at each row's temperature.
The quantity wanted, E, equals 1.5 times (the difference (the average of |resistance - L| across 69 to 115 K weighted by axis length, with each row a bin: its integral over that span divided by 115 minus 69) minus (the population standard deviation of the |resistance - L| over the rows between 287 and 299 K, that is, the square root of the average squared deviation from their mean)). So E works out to 0.11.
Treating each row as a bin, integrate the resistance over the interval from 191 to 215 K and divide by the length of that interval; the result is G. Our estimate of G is 1.68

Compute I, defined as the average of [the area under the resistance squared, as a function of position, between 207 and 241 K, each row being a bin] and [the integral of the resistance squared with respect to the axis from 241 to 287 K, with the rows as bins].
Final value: 128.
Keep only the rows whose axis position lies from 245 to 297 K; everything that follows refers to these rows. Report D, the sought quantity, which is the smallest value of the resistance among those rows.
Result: 1.48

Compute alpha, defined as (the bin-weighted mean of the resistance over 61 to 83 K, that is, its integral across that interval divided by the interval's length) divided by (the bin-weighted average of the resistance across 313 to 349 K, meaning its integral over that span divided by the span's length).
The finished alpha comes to 1.00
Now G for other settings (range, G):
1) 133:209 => 1.76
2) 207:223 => 1.68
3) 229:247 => 1.70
